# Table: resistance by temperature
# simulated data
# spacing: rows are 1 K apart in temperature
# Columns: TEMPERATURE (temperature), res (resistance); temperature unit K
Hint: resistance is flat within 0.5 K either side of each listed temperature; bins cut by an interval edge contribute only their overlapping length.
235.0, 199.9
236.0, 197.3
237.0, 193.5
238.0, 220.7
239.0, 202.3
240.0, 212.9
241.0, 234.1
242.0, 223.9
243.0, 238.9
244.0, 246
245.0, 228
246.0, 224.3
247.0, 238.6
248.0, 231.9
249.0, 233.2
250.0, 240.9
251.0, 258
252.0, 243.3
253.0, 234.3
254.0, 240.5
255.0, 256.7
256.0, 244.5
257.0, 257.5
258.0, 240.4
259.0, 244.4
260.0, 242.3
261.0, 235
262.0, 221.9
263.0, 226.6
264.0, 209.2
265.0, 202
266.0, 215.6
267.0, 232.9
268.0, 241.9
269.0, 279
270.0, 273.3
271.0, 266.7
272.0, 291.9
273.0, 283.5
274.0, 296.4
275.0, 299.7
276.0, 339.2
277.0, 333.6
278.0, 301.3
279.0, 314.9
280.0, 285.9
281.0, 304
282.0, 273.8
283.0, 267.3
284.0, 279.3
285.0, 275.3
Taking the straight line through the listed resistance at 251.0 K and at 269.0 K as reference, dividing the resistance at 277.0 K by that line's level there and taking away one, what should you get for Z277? 0.16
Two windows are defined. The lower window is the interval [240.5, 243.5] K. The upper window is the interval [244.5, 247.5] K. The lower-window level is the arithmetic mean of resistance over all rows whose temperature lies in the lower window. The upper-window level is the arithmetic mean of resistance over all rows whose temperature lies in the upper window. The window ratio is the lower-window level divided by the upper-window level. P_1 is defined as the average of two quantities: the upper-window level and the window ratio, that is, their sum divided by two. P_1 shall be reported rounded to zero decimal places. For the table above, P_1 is 116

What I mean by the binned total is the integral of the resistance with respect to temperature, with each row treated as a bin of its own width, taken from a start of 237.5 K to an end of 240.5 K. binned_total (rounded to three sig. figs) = 636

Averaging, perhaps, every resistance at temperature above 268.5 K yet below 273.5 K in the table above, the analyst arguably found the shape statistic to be 279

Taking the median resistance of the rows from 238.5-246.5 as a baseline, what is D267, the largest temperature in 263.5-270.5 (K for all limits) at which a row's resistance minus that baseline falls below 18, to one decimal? 268.0 K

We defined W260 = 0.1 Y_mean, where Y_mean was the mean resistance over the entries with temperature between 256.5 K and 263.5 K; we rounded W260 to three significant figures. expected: 23.8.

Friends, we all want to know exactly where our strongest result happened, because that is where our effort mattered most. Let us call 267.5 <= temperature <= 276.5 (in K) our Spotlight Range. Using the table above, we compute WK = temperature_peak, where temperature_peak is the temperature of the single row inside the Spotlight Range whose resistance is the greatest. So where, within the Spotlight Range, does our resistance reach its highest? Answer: 276.0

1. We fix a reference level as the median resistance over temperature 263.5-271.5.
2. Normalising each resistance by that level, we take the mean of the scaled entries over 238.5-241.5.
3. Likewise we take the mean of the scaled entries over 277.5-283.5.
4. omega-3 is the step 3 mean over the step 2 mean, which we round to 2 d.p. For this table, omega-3 1.35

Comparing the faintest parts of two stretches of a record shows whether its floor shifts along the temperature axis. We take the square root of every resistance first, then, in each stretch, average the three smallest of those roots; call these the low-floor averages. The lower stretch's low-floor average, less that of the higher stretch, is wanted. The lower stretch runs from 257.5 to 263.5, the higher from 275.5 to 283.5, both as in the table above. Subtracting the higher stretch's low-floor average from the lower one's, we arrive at -1.5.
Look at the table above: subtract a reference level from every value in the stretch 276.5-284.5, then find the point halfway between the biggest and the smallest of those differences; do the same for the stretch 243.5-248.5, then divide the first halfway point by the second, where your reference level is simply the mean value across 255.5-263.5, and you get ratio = -16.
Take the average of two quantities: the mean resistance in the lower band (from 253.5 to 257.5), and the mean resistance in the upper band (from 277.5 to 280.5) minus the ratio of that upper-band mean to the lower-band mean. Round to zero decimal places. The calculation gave 275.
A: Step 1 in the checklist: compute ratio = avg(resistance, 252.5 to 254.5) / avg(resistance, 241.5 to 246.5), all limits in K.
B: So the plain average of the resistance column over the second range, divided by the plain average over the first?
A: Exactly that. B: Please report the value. 1.02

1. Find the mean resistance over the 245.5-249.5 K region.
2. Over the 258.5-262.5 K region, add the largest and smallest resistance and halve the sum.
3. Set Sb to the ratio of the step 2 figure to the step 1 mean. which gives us 1.00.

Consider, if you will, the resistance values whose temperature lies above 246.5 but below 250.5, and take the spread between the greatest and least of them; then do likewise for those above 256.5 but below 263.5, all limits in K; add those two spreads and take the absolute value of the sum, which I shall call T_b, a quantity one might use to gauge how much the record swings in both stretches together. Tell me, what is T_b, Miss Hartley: 45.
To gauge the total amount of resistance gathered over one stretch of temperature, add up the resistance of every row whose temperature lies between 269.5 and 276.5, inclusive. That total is 2051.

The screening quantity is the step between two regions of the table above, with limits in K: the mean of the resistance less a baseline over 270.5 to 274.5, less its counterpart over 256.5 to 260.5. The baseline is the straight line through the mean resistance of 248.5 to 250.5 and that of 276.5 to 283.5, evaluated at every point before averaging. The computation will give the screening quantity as 11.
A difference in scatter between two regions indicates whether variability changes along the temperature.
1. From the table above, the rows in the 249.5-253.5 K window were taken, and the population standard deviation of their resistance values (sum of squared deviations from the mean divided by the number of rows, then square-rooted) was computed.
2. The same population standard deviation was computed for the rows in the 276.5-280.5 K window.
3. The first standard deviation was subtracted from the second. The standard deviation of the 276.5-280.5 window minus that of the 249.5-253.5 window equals 9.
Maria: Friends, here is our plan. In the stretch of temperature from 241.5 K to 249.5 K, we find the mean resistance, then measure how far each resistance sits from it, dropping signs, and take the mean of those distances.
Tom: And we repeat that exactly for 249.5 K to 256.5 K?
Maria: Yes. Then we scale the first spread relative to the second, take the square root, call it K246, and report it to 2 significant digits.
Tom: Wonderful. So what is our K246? 0.95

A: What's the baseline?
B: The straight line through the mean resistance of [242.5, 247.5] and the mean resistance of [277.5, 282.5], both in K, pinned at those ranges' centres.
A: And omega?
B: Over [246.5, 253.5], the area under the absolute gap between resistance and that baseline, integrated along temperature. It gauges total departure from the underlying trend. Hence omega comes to 52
